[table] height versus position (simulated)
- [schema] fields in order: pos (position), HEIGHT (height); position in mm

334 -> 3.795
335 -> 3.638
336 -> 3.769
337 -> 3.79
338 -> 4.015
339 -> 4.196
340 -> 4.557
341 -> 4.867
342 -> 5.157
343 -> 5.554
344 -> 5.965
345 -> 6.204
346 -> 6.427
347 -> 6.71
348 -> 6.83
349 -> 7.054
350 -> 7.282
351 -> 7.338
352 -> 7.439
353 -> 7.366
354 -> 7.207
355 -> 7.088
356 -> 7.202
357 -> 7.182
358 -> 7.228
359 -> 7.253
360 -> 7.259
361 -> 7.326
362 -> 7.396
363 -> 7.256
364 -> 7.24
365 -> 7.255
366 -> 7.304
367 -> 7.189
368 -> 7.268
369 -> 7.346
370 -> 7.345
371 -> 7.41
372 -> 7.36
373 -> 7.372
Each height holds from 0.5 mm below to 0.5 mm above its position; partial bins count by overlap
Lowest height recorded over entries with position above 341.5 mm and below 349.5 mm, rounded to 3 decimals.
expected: 5.157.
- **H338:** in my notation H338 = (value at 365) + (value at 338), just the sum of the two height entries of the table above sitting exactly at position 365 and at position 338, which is 11.3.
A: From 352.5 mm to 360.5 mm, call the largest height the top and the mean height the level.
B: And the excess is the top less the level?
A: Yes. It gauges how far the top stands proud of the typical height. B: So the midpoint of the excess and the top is 3.8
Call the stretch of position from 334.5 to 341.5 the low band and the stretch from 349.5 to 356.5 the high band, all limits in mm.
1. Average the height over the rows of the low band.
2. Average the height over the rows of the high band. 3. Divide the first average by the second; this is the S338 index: 0.57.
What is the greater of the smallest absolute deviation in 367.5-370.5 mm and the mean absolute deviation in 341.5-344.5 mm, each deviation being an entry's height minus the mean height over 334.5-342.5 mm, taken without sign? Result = 3.02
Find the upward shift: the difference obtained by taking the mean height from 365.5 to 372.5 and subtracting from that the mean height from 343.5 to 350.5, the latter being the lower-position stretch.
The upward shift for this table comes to 0.68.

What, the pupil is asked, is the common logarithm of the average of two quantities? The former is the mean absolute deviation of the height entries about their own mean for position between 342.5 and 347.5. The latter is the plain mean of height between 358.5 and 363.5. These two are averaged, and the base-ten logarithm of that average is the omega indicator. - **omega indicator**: 0.581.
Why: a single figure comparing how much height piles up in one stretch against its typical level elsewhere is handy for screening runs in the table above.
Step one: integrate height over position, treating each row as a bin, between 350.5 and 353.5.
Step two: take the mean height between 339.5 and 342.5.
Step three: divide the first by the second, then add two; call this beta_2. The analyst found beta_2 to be 6.56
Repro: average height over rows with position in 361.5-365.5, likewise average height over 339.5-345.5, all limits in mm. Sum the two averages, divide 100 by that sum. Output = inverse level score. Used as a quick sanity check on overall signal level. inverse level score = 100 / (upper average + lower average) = 7.9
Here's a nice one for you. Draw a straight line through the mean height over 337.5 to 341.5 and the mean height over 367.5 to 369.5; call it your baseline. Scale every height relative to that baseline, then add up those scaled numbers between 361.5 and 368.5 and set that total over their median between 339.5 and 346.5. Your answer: 6.3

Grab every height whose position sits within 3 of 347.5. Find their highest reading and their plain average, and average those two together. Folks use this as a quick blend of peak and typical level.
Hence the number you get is 7.0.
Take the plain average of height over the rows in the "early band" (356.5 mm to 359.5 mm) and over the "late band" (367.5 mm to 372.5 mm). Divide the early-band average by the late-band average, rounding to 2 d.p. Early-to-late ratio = 0.98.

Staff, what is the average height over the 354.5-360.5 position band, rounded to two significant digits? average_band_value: 7.2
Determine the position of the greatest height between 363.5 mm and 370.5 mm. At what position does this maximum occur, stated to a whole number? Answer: 369 mm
